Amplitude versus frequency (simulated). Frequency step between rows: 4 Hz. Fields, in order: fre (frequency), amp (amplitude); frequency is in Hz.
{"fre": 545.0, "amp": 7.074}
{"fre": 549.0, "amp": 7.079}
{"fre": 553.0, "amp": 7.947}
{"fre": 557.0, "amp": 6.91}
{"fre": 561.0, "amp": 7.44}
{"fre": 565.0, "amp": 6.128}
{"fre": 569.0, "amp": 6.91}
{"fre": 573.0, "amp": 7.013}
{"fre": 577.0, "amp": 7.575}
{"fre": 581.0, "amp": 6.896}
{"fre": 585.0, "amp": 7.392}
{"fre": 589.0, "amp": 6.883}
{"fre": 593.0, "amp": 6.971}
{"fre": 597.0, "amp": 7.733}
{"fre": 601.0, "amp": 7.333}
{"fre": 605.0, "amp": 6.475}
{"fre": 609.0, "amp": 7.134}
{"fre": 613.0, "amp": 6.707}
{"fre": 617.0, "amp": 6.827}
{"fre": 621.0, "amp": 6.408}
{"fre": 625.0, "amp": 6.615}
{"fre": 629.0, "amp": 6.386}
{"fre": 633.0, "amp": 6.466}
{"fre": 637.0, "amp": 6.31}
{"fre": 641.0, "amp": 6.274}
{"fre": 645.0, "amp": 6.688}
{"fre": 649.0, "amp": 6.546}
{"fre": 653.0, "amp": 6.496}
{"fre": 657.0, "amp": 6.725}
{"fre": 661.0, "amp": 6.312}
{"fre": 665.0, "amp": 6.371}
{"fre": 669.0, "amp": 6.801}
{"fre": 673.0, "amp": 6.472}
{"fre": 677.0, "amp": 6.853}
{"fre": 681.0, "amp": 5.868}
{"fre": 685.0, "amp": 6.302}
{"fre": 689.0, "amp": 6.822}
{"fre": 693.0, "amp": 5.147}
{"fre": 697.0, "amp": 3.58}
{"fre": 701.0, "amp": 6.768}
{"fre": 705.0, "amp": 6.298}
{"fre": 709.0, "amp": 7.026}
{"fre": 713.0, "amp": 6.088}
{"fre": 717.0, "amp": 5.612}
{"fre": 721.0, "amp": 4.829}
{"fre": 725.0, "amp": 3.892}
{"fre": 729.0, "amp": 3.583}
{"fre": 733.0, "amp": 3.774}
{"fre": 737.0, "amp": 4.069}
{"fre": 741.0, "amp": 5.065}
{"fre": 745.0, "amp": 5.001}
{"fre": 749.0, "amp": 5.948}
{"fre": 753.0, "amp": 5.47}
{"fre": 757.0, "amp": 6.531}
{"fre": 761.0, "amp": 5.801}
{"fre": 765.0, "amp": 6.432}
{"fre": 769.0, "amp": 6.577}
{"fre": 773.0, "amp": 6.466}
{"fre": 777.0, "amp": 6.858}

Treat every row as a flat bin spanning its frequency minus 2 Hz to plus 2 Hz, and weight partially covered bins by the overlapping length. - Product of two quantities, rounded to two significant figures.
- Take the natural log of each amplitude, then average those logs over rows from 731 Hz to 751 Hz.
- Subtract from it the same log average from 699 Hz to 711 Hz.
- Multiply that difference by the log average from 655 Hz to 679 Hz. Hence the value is -0.66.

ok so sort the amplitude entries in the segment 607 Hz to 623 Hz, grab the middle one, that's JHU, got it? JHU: 6.8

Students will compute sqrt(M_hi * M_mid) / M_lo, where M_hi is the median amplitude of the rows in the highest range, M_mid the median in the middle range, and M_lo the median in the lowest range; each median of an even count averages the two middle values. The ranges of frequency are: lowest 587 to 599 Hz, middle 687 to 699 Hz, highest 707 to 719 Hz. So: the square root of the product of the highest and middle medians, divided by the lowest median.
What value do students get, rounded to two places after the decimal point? 0.80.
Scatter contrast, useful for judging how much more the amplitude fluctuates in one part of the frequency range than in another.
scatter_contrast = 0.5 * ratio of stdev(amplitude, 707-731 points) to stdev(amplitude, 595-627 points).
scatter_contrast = 1.4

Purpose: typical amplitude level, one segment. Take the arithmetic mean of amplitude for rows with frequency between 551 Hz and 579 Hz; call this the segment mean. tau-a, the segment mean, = 7.1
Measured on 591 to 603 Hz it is 7.3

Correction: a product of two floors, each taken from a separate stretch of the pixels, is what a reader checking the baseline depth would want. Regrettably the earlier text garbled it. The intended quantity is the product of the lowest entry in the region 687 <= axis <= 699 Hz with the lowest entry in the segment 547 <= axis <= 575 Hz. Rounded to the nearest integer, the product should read 22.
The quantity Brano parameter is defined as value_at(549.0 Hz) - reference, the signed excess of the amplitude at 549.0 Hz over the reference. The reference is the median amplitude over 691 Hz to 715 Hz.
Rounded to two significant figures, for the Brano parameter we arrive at 0.89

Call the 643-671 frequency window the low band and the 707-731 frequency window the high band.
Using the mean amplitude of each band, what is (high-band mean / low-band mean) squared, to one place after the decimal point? 0.6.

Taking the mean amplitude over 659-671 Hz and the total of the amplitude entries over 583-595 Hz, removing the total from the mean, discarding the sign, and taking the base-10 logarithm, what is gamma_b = 1.17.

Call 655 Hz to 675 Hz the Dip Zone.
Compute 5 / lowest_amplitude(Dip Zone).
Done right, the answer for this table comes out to 0.79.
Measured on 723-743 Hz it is 1.40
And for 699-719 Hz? 0.89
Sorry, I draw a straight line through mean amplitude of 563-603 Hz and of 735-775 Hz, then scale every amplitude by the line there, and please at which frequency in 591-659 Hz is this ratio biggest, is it 597.0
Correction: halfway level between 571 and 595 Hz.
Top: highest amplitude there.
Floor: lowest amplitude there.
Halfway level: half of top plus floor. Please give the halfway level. 7.2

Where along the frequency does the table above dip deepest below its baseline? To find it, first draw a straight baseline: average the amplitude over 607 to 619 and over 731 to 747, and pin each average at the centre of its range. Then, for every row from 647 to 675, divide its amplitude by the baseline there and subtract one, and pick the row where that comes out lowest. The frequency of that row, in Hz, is 649.0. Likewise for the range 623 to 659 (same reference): 629.0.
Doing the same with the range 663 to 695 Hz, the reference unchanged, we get 693.0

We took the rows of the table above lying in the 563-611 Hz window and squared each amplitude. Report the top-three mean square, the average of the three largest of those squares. 57.3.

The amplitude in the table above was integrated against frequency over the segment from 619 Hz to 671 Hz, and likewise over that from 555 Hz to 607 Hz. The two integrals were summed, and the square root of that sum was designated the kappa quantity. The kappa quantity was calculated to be 26.5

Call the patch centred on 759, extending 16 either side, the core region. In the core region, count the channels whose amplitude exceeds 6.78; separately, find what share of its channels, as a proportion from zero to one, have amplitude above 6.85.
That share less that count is 0.0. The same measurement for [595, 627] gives -3.6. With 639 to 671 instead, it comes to -1.0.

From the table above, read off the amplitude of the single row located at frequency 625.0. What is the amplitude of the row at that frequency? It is 6.615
